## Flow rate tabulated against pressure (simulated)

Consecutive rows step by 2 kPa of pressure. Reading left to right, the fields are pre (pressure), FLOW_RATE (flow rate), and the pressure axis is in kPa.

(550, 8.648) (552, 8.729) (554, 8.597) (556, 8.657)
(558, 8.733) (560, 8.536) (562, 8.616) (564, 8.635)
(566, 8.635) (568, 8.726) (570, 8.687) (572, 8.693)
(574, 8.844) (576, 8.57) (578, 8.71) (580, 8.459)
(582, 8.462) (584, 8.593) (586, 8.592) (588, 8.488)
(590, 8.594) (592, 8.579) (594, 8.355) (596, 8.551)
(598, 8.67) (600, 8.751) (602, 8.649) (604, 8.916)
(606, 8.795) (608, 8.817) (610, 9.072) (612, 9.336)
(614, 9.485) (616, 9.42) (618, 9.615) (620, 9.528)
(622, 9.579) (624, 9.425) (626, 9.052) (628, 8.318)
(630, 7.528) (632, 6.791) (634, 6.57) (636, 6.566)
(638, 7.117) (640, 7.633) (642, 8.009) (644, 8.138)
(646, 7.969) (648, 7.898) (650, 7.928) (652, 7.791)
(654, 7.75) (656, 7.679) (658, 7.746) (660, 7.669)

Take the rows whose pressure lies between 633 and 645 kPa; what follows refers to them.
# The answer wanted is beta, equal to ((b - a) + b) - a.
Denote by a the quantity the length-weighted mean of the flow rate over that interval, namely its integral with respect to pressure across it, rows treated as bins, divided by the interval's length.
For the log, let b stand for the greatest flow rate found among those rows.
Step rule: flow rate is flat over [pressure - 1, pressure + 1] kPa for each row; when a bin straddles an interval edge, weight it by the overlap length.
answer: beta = 1.6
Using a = 7.3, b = 8.138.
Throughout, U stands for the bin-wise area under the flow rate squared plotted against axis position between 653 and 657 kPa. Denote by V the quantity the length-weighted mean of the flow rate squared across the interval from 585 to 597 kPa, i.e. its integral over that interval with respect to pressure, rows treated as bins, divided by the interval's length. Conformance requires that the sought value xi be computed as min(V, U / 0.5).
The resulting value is 72.7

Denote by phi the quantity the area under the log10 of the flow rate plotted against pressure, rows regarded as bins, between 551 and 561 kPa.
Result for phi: 9.370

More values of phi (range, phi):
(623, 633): 9.119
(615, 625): 9.783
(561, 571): 9.375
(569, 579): 9.395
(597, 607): 9.423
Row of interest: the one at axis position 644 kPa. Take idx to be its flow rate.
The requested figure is 8.138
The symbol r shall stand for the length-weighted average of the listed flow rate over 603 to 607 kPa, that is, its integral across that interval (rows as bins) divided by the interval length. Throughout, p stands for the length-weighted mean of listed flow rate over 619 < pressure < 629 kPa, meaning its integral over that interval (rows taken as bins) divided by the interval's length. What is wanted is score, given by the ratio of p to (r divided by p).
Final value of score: 10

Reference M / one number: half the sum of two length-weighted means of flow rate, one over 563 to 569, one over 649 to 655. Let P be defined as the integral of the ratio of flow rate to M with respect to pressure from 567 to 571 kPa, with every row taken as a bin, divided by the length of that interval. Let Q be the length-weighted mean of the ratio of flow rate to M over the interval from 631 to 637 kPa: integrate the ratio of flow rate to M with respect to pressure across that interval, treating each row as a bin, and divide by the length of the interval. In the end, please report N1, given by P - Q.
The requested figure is 0.25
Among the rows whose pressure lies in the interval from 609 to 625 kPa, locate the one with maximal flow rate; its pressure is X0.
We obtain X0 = 618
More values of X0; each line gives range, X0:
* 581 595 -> 590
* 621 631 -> 622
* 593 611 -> 610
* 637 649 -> 644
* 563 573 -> 568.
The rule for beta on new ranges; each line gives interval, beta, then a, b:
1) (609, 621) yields 0.4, 9.4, 9.615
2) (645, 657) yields 0.3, 7.8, 7.969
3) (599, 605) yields 0.3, 8.8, 8.916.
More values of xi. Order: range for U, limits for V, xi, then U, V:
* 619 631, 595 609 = 76.3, 958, 76.3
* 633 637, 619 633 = 75.0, 173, 75.0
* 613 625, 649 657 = 60.6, 1085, 60.6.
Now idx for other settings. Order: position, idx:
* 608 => 8.817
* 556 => 8.657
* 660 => 7.669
